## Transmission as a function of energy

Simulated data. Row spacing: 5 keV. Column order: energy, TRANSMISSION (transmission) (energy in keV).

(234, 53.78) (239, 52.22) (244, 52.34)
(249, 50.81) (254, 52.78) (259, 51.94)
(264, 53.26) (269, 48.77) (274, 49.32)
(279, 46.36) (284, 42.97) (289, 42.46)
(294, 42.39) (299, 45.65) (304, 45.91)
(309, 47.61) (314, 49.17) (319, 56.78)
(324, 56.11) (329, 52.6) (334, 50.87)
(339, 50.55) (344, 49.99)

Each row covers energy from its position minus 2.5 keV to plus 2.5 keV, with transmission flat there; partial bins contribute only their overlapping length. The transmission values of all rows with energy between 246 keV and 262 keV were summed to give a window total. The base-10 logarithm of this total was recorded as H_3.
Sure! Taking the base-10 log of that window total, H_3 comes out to 2.192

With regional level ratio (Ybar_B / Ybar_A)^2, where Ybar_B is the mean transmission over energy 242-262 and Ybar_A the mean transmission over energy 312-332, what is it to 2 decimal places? 0.94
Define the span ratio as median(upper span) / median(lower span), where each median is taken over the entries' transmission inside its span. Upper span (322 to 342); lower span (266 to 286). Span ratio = 1.1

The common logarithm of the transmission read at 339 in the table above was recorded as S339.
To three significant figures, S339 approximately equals 1.70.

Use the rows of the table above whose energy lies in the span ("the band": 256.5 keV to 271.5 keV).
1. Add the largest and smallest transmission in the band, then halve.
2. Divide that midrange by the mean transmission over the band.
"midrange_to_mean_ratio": 0.99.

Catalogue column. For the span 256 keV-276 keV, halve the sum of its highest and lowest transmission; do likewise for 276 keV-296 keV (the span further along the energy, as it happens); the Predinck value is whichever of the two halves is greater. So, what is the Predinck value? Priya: 51.0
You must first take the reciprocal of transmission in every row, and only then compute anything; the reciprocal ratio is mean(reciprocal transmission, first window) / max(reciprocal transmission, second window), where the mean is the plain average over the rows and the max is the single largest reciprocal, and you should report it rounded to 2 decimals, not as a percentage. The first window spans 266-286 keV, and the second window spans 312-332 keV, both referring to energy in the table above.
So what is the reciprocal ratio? 1.05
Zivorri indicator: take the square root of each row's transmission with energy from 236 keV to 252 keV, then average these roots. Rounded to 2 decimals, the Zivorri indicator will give 7.20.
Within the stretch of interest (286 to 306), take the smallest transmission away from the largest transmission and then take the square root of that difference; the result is 1.9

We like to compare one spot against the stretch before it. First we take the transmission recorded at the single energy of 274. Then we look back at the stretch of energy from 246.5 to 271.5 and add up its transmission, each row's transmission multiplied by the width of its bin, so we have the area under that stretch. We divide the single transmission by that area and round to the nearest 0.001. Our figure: 0.038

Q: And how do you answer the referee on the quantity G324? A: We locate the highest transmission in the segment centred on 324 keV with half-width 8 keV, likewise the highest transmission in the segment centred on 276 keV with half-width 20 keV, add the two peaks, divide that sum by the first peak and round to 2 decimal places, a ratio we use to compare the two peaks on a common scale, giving 1.94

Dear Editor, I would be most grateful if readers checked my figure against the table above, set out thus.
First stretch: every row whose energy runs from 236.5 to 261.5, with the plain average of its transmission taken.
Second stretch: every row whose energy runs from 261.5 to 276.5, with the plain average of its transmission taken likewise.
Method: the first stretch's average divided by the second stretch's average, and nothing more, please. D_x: 1.03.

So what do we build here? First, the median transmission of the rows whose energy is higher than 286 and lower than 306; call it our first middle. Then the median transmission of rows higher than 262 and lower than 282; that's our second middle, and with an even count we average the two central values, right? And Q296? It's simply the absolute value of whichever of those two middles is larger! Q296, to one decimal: 49.0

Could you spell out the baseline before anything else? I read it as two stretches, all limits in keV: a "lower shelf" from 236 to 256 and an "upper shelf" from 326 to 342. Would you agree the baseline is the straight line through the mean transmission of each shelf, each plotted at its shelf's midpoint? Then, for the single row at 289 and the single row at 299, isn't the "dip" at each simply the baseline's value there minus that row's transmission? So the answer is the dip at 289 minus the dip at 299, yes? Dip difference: 3.3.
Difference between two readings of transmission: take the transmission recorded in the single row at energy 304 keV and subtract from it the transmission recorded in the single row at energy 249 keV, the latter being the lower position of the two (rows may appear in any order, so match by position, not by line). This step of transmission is -5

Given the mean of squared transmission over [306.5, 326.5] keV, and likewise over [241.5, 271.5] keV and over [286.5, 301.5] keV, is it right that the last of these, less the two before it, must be -3540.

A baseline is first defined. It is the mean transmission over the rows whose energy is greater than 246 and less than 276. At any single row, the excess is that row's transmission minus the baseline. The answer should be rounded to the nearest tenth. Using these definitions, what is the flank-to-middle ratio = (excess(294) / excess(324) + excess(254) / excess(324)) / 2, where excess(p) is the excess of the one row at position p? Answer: -0.7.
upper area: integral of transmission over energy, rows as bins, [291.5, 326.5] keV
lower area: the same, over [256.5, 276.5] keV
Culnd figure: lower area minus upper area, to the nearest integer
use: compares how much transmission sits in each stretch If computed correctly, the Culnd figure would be -702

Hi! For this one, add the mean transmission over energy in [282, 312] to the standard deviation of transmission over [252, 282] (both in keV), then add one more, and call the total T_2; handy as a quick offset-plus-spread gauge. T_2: 48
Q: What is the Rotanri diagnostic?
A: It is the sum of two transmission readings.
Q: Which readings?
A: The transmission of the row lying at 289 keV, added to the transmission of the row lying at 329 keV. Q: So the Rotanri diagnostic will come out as 95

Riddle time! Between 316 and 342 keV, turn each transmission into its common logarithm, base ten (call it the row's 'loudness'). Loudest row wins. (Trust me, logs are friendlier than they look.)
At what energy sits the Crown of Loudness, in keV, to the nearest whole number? 319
